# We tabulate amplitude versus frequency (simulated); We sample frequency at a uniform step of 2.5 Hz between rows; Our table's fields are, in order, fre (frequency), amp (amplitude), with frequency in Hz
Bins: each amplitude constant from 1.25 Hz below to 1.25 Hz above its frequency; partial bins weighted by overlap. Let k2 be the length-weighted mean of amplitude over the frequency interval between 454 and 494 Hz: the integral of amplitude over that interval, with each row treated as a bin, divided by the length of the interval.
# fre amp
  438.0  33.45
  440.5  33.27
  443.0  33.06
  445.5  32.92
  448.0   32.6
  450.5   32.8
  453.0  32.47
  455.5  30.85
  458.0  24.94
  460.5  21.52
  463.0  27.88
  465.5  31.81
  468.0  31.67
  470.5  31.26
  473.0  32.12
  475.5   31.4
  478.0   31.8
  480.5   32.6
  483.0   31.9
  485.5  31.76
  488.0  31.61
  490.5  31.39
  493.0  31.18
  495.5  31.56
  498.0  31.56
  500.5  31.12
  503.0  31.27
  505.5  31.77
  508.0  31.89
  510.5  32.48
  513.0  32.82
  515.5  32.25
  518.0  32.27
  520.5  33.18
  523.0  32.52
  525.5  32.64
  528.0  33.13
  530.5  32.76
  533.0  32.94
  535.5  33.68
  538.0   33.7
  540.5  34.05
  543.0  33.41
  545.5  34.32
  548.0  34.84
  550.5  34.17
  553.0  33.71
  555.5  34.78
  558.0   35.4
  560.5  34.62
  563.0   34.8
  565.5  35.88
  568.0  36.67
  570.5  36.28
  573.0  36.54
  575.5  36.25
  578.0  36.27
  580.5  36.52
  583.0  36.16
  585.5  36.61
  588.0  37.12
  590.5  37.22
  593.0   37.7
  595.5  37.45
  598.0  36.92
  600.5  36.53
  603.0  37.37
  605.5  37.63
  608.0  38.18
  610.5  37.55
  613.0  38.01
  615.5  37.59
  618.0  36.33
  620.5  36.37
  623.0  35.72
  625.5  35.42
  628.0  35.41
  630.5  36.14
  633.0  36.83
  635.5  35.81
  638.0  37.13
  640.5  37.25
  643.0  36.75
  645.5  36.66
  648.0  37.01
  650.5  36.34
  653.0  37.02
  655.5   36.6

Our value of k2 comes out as 30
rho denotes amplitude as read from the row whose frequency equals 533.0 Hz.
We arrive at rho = 32.94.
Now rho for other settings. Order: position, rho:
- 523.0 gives 32.52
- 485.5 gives 31.76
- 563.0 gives 34.8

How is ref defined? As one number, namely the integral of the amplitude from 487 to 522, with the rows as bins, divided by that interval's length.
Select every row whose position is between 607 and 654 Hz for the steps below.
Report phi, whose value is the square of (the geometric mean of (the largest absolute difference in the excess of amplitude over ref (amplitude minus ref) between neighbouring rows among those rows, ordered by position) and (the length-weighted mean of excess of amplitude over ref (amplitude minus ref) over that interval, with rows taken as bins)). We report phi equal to 6.4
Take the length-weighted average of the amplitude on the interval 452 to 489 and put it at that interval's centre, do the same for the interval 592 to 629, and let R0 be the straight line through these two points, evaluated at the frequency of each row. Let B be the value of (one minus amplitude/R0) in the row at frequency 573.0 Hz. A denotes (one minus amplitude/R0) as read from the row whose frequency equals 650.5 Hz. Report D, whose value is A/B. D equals -1.7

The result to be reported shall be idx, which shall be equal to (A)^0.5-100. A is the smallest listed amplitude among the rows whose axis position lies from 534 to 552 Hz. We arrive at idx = -94.2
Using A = 33.41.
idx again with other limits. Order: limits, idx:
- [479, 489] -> -94.4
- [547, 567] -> -94.2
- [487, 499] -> -94.4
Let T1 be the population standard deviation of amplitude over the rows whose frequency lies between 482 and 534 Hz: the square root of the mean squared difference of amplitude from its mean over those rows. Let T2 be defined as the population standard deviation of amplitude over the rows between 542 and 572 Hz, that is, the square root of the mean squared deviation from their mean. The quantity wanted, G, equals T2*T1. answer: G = 0.61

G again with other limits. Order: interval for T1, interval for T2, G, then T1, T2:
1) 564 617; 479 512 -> 0.28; 0.6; 0.4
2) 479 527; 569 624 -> 0.39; 0.6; 0.7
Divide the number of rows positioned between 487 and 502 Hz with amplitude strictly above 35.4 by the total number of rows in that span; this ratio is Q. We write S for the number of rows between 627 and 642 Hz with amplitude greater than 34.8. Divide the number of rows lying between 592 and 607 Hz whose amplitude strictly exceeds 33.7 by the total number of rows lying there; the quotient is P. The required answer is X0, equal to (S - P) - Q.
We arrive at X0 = 5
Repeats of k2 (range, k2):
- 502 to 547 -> 33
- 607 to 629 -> 37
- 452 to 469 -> 29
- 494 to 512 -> 32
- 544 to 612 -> 36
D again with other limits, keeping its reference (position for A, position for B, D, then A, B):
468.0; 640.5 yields -1.6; -0.05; 0.03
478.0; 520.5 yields 2.5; -0.04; -0.01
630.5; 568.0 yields -0.9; 0.05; -0.05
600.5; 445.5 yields 0.0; 0.00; -0.13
